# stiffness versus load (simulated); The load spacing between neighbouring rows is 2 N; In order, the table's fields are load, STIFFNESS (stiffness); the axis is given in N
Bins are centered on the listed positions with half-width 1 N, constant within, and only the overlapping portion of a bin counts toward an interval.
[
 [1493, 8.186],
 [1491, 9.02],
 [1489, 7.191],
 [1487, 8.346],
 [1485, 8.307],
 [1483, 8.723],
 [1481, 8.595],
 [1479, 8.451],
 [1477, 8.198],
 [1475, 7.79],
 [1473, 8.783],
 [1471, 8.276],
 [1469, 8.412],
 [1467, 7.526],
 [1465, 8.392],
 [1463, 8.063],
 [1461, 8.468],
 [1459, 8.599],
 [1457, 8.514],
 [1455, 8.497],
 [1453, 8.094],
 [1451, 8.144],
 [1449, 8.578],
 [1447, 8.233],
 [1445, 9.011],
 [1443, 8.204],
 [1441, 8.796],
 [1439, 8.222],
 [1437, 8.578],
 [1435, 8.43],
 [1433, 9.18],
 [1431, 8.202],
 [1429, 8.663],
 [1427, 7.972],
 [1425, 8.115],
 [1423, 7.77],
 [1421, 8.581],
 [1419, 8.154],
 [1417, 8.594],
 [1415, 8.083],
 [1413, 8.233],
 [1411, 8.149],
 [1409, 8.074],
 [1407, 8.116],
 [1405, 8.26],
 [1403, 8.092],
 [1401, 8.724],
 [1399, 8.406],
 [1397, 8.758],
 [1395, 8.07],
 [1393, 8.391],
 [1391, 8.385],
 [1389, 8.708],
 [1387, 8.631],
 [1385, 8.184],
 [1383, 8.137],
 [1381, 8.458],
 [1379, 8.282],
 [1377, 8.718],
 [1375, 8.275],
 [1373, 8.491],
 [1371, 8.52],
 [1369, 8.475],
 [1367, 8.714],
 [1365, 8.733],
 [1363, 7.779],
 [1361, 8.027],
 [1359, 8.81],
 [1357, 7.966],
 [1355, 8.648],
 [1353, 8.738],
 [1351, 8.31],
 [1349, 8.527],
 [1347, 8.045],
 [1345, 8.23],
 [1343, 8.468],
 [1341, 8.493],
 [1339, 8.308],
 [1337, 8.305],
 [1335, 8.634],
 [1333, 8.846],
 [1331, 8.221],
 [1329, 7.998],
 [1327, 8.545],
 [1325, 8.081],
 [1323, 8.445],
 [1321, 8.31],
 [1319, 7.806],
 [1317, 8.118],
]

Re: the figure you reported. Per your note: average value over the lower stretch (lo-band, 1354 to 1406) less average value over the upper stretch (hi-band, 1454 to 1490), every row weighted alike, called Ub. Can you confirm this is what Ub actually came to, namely 0.12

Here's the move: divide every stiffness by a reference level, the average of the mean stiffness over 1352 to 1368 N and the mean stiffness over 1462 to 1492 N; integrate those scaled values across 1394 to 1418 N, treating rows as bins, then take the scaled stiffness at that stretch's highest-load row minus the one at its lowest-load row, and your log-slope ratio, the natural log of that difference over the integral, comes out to -5.9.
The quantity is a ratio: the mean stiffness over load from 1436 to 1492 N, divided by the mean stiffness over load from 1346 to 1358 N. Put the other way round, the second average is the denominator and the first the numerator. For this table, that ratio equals 1.00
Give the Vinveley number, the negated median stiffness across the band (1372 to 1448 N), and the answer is -8.28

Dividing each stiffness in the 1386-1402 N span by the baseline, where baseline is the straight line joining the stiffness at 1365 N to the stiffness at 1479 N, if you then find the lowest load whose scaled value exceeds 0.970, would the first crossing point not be 1387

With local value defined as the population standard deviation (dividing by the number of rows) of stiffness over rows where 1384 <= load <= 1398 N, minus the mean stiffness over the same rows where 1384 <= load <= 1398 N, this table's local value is -8.20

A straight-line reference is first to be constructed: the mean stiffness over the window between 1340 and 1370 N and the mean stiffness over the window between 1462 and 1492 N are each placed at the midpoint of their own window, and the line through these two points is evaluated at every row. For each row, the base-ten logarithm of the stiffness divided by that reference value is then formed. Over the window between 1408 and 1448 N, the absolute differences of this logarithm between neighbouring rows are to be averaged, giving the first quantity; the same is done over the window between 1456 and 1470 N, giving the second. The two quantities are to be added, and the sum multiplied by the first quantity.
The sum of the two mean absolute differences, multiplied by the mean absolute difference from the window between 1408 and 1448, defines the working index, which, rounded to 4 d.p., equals 0.0012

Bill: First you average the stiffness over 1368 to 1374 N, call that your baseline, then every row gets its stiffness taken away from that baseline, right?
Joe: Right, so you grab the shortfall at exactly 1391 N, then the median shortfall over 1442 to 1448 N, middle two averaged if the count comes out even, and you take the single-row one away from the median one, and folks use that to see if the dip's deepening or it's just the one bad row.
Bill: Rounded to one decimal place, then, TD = 0.2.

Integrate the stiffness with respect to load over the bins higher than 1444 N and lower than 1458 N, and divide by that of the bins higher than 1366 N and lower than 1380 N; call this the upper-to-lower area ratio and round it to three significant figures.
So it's 0.993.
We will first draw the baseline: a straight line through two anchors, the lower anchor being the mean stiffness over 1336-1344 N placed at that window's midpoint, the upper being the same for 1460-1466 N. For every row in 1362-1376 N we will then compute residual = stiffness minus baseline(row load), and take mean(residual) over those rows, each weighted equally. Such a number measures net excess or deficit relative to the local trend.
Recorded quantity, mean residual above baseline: 0.05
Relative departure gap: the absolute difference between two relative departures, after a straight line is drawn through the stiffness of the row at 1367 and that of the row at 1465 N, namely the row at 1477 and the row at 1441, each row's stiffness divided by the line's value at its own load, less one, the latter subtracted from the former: 0.057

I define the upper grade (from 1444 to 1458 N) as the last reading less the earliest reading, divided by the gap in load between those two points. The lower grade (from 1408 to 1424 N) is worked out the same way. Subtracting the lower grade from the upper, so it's -0.020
